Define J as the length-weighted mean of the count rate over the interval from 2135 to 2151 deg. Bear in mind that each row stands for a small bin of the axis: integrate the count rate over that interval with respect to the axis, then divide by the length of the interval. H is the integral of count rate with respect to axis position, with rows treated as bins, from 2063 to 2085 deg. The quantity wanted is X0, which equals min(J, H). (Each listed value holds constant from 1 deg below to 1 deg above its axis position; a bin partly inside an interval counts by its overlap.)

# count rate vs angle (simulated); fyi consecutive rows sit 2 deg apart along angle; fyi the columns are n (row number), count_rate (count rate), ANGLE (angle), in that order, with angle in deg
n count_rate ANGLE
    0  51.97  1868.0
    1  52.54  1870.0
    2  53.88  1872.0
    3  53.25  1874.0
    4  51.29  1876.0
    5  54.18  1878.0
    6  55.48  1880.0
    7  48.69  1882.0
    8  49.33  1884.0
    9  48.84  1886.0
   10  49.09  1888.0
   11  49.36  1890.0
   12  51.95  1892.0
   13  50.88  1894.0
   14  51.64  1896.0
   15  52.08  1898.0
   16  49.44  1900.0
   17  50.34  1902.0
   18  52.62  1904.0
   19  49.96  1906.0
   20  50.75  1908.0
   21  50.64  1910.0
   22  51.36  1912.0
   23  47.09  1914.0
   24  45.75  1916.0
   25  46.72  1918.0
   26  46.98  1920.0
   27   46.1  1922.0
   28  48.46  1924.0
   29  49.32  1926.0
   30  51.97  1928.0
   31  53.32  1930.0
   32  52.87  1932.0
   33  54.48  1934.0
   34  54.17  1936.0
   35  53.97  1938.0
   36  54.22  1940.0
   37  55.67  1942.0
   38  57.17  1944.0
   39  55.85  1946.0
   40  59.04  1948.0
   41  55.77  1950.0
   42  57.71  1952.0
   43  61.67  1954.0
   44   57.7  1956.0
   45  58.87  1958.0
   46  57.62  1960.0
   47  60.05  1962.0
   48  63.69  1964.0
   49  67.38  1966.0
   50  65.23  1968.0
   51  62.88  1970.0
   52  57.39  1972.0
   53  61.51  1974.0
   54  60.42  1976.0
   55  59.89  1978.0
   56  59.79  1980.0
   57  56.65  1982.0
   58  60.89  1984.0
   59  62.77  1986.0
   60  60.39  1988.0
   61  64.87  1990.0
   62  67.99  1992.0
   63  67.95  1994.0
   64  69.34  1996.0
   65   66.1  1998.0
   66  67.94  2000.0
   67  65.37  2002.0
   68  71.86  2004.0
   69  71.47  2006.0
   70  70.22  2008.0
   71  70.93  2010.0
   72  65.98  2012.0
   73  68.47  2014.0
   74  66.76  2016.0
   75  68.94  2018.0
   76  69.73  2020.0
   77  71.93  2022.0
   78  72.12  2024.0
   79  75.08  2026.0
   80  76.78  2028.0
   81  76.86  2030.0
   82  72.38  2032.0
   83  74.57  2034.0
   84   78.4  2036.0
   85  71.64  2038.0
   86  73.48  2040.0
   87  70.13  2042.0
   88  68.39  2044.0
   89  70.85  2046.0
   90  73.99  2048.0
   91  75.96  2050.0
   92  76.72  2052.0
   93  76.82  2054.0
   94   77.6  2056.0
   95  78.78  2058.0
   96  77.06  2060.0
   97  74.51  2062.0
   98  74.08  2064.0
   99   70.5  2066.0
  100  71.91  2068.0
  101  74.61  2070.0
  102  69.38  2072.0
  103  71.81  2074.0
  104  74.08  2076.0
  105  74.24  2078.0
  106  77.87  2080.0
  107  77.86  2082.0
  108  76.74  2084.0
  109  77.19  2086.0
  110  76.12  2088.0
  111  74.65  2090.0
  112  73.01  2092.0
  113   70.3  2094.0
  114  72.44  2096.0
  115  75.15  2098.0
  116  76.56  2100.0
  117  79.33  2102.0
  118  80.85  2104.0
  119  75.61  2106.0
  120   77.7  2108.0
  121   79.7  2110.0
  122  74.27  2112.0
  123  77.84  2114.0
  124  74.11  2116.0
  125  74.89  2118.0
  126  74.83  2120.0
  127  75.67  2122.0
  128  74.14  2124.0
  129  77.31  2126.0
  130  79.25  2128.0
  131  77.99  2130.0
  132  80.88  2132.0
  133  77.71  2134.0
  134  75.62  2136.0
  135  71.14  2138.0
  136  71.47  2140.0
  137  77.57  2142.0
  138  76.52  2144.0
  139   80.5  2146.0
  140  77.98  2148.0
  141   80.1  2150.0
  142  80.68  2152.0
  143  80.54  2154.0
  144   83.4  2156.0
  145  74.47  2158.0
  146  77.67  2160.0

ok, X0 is 76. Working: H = 1626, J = 76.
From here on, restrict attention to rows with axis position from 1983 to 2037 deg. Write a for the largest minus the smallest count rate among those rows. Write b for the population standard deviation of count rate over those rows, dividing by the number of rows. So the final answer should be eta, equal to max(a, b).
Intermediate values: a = 18.0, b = 4.5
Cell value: 18.0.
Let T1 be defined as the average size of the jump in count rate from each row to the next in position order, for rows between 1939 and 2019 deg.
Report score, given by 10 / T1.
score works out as 4.0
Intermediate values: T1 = 2.49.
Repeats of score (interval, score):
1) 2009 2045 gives 3.9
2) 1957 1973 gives 3.3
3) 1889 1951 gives 6.9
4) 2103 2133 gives 4.1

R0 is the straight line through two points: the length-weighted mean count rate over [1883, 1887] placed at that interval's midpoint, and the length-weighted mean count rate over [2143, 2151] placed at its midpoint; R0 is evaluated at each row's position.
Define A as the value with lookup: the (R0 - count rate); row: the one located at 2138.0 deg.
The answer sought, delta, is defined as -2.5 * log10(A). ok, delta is -2.05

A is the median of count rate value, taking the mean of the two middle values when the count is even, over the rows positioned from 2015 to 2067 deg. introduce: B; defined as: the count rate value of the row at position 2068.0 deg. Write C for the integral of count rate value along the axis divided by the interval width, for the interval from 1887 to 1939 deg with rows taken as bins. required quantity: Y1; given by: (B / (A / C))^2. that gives 2400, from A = 74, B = 71.91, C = 50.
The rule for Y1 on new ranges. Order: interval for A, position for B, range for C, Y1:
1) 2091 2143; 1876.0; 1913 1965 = 1345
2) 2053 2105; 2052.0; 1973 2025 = 4593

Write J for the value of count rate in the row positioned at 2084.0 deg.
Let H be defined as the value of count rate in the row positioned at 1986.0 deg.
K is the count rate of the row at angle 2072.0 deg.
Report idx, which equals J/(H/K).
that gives 85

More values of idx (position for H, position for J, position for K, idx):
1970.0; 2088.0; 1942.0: 67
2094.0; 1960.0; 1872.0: 44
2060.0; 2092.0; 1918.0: 44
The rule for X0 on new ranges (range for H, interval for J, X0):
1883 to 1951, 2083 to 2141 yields 76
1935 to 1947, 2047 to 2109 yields 75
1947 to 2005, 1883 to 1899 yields 50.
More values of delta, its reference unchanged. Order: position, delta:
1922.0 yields -2.14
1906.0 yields -0.44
